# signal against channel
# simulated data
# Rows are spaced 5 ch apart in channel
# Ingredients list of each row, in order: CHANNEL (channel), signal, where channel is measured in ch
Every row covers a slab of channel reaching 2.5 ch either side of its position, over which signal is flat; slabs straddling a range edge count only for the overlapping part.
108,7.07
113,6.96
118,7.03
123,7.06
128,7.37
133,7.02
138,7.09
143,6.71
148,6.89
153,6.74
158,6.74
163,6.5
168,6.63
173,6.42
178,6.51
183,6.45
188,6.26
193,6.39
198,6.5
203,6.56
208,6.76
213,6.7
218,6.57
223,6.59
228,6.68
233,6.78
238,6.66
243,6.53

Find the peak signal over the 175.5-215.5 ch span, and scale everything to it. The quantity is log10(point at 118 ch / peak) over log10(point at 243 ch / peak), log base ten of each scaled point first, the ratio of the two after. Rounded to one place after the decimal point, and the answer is -1.1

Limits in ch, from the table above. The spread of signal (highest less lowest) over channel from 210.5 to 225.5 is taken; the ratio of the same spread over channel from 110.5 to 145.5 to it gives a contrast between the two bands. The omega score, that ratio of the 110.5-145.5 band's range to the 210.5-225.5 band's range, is 5.1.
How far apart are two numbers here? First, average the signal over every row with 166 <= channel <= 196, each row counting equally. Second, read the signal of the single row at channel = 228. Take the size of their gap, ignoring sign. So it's 0.24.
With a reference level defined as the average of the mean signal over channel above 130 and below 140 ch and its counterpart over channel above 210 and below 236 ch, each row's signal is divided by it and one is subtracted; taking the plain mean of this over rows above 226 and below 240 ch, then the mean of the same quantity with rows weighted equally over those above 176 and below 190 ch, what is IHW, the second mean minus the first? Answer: -0.044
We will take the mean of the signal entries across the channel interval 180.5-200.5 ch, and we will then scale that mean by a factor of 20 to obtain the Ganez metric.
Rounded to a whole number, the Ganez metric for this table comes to 128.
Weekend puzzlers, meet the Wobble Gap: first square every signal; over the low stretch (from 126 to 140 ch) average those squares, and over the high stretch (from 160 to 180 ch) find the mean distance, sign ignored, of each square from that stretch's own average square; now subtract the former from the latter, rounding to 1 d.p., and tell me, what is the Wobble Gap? -50.5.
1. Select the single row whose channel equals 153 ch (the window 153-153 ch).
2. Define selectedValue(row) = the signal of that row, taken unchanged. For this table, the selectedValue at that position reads 6.74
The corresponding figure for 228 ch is 6.68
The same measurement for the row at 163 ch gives 6.5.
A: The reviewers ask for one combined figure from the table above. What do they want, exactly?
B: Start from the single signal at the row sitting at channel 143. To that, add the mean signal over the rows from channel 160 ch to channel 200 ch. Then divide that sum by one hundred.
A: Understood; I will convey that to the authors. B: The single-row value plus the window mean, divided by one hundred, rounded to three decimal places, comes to 0.132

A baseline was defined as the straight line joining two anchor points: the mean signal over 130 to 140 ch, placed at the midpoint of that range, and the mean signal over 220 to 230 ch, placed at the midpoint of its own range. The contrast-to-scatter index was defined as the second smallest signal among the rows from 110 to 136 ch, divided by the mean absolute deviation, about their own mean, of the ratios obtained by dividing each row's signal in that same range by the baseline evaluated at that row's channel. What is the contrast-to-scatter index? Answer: 408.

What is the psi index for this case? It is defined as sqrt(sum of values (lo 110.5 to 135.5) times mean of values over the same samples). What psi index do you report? 15.8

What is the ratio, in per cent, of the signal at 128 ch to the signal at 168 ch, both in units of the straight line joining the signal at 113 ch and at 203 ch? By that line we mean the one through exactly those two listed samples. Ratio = 108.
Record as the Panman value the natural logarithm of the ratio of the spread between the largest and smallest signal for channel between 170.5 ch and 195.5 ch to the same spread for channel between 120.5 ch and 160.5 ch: -1.0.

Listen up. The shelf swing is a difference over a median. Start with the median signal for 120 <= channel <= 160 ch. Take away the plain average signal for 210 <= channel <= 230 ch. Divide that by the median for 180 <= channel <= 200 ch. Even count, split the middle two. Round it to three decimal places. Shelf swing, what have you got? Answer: 0.050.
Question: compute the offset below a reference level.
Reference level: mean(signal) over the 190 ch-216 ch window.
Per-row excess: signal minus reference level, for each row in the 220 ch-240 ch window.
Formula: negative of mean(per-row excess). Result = -0.10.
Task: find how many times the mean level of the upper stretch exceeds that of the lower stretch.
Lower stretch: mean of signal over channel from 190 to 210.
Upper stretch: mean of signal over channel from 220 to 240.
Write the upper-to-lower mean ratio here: 1.02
